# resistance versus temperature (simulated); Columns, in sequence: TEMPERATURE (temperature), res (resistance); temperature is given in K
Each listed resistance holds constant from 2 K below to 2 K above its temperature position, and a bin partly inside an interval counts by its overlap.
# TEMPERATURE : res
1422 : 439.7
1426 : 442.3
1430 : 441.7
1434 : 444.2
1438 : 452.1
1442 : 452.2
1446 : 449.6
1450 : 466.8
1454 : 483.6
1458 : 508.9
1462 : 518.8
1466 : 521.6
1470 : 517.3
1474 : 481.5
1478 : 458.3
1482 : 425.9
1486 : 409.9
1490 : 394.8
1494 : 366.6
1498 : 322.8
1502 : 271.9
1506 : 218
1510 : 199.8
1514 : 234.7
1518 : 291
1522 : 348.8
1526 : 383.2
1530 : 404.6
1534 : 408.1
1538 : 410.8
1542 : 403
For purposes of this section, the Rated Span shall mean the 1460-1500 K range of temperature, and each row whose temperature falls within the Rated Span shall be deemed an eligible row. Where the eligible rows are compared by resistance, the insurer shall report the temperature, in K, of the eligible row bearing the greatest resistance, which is 1466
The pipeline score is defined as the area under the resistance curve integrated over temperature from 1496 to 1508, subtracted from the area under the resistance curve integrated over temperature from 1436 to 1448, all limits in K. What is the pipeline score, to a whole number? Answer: 2165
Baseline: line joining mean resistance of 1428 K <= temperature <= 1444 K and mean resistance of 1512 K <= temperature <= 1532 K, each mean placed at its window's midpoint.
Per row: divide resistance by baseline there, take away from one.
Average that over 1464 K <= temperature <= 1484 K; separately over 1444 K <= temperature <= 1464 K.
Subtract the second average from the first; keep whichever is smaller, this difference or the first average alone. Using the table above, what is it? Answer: -0.21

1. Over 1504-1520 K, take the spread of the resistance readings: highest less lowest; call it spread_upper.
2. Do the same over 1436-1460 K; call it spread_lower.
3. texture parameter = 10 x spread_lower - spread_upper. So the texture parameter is 502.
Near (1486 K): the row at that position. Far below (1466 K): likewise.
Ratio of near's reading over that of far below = 0.79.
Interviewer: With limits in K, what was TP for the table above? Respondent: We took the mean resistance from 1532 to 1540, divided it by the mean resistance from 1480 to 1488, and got 0.98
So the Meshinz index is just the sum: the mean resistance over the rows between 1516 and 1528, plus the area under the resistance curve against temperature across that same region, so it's 4433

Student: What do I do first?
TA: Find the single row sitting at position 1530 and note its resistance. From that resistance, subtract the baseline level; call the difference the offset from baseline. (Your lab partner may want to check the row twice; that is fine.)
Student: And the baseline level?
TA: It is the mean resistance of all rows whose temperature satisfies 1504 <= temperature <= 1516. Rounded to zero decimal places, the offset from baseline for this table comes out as 187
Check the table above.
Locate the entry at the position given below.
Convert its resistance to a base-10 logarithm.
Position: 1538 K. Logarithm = 2.61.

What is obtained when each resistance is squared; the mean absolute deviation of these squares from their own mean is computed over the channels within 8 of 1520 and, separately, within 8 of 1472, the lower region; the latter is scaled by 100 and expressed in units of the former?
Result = 76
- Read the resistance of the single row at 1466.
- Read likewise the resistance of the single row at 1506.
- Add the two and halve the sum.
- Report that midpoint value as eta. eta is 370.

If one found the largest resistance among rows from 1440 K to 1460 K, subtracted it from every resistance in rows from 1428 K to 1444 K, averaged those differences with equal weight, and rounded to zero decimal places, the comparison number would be -61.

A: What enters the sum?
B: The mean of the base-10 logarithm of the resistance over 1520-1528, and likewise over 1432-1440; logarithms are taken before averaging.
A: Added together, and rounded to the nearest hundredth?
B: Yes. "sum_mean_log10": 5.21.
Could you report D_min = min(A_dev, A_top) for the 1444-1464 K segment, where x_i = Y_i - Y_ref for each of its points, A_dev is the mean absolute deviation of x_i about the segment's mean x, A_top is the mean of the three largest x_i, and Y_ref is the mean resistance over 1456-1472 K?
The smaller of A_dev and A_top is -13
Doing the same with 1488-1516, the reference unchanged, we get -155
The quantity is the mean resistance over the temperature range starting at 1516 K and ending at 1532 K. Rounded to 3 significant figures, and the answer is 357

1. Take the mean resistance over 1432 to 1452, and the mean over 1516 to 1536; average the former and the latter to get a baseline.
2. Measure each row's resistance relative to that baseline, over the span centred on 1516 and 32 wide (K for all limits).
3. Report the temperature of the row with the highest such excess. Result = 1530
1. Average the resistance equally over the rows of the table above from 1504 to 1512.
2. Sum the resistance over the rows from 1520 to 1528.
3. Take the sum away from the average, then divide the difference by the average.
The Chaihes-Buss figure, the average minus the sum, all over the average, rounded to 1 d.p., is -2.5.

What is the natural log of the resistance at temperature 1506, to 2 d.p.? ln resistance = 5.38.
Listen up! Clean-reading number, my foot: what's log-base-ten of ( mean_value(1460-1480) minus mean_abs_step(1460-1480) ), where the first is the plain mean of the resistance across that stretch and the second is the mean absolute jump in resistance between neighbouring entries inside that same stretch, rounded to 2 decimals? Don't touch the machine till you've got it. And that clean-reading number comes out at 2.68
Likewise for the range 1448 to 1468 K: 2.69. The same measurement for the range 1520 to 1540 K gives 2.57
